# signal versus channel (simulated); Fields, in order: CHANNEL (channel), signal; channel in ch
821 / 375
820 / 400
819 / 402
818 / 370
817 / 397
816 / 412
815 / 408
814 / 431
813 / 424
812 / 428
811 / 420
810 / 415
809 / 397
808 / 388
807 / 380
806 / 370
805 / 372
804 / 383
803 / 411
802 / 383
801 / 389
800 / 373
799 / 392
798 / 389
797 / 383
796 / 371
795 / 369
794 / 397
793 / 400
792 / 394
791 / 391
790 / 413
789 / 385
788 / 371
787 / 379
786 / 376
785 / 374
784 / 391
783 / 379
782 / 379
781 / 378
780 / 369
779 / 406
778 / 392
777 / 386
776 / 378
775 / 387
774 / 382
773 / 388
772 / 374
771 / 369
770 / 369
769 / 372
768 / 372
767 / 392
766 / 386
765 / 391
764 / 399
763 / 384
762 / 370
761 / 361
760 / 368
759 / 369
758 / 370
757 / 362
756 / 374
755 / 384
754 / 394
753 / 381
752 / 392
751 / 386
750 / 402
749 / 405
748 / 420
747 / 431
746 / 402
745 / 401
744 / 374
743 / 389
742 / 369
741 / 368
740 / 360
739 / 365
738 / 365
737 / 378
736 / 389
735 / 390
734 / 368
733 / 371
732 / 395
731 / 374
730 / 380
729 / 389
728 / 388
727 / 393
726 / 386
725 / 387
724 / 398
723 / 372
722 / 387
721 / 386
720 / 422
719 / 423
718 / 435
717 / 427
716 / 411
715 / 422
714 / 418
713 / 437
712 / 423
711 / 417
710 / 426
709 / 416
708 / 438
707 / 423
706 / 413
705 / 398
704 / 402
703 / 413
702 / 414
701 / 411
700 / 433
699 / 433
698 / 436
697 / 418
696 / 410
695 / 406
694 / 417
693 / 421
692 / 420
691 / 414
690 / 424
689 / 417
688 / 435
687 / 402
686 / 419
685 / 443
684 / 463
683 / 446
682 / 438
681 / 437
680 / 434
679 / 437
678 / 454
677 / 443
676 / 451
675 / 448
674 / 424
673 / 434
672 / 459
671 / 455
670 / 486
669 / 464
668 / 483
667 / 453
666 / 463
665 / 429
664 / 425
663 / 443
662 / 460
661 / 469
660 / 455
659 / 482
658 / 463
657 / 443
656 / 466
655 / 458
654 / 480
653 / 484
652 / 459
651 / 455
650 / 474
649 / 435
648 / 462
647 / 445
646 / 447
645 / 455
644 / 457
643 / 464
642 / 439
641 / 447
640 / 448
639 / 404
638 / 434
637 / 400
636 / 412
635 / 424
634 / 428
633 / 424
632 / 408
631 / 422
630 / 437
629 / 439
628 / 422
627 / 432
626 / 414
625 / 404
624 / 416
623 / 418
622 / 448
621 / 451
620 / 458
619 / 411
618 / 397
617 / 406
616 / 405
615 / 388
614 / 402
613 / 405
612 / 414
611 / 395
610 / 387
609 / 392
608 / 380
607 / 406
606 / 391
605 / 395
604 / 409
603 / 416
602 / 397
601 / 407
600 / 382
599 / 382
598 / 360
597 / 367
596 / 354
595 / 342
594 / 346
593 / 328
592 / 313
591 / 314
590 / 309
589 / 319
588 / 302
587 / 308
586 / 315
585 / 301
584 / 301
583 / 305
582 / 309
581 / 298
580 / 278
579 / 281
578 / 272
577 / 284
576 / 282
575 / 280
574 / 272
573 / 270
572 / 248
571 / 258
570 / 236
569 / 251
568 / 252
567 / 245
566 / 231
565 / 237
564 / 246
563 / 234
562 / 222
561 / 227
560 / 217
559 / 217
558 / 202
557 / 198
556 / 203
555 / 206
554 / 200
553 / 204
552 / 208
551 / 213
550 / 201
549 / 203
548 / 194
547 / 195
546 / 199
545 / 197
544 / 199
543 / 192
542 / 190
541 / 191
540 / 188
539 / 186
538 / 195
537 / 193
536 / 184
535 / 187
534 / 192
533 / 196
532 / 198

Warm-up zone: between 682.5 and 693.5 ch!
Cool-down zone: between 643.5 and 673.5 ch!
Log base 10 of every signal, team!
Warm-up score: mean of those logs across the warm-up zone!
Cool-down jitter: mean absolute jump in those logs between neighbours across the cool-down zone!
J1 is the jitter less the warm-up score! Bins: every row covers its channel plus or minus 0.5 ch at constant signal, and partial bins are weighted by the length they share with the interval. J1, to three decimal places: -2.614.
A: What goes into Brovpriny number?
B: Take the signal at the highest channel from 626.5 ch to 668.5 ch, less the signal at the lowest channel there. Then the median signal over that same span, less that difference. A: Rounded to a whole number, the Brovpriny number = 396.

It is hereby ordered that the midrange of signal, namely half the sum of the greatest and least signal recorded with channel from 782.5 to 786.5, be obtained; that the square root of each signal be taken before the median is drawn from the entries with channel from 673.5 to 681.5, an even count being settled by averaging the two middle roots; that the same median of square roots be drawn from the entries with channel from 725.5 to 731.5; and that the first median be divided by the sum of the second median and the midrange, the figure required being 0.052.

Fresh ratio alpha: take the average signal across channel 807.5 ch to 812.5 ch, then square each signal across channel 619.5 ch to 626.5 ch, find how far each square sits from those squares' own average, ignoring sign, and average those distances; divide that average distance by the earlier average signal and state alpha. 41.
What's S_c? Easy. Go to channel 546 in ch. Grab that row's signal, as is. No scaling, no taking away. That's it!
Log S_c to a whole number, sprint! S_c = 199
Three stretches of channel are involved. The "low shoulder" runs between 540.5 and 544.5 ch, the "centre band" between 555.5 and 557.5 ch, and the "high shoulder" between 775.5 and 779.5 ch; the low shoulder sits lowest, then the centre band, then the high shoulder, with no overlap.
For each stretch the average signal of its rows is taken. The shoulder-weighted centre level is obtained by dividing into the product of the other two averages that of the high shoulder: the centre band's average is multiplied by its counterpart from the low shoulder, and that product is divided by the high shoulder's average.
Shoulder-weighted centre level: 99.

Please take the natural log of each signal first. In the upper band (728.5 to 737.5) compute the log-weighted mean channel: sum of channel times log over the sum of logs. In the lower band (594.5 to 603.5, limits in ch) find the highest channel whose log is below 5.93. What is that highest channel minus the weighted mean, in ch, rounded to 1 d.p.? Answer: -135.0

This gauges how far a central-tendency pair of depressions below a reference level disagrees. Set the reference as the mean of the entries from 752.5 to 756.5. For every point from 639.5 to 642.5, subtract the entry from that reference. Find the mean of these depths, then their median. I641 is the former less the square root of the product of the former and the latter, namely -124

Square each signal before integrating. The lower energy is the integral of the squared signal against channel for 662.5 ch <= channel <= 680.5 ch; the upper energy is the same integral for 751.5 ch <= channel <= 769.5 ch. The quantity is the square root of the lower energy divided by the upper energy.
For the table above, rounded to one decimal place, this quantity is 1.2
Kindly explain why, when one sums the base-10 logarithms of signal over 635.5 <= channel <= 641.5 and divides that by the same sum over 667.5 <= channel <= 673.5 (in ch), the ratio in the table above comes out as 0.99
